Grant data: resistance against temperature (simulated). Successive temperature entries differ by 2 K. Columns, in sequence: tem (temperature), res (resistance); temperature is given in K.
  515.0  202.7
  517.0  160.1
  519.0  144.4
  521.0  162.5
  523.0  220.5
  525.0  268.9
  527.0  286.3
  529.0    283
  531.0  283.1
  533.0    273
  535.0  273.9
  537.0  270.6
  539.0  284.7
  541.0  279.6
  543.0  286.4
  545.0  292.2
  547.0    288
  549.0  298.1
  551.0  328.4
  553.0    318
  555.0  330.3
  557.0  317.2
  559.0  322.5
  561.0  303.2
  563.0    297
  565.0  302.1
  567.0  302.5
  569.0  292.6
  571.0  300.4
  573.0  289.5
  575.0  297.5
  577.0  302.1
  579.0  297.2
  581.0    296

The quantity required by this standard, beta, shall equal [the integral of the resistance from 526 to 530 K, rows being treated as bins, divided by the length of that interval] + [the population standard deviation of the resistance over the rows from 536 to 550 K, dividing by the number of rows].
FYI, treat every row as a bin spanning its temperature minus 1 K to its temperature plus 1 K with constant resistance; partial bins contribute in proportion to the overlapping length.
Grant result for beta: 293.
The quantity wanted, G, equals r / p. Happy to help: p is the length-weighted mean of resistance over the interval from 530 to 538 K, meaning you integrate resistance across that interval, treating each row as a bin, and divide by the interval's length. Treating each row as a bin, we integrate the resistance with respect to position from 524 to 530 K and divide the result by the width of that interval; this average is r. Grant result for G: 1.015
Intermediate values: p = 275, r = 279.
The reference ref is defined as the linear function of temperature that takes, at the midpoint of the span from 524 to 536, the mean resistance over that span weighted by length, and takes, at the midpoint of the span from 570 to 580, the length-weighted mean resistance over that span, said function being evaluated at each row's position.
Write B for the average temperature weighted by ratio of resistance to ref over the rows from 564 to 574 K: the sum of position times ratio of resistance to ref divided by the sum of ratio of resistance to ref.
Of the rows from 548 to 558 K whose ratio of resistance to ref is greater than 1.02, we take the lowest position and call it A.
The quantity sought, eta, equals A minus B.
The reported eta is -20.0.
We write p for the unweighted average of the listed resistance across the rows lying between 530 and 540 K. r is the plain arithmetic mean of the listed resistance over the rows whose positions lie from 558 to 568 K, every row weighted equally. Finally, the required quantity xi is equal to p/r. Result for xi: 0.91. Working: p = 277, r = 305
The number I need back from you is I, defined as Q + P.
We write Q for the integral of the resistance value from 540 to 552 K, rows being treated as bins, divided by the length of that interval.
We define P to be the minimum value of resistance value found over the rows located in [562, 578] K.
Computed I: 585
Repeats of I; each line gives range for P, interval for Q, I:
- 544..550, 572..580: 585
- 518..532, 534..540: 421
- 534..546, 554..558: 594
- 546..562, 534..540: 564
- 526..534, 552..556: 597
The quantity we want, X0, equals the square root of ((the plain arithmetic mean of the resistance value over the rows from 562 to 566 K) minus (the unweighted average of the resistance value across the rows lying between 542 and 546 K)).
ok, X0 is 3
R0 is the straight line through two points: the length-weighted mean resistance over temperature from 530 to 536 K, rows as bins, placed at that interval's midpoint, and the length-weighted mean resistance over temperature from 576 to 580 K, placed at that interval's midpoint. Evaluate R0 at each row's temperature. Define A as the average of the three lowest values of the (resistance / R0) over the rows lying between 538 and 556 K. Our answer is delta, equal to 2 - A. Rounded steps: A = 1.01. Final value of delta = 0.99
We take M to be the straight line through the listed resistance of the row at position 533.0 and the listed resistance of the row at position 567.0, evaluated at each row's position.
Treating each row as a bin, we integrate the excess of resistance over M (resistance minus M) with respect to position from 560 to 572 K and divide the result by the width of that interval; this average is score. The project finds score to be -2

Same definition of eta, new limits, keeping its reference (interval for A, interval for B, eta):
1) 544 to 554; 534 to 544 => 6.0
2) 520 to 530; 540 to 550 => -18.0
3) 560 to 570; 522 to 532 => 33.8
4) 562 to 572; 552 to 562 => 8.1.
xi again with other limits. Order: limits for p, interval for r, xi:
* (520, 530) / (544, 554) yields 0.80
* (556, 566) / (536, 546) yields 1.09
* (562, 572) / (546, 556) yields 0.96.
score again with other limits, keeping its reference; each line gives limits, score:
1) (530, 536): 4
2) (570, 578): -11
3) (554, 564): 18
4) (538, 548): 5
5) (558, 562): 16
